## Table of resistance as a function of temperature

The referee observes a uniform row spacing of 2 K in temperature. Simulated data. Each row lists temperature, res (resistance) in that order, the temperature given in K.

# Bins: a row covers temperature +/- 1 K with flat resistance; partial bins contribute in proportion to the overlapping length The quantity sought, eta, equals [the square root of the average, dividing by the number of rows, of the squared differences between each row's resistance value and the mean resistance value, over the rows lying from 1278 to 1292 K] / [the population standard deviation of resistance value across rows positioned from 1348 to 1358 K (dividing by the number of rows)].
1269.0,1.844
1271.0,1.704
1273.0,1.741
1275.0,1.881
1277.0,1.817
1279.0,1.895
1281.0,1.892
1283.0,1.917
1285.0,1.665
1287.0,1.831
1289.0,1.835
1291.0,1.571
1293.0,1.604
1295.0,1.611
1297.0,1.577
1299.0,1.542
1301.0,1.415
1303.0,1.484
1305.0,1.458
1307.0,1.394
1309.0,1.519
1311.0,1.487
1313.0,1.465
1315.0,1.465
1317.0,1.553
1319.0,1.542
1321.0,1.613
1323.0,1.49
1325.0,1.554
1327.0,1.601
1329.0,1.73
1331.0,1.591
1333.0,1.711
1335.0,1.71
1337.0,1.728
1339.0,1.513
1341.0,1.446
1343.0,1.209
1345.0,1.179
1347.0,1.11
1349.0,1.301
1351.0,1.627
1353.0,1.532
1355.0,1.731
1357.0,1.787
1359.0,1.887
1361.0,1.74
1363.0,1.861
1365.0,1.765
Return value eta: 0.71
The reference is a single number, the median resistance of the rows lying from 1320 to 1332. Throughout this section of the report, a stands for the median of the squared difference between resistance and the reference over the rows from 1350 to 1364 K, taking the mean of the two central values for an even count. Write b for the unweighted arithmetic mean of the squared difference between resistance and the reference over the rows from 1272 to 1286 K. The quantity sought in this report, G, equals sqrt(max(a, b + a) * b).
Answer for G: 0.072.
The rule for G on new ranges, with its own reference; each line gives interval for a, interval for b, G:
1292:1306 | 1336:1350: 0.101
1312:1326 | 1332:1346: 0.058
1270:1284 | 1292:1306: 0.030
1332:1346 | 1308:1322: 0.014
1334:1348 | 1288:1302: 0.022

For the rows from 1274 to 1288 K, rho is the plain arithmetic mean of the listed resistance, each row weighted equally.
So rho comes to 1.84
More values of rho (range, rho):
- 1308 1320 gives 1.51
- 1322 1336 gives 1.63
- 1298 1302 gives 1.48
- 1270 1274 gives 1.72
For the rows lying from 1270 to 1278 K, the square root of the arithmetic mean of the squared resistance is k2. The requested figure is 1.79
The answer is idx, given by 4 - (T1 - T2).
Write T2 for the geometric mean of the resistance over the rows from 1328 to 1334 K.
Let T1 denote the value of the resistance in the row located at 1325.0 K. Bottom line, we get 4.1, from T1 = 1.554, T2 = 1.68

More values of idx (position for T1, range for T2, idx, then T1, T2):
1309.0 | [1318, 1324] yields 4.0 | 1.519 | 1.55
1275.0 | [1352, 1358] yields 3.8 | 1.881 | 1.68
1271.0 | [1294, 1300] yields 3.9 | 1.704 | 1.58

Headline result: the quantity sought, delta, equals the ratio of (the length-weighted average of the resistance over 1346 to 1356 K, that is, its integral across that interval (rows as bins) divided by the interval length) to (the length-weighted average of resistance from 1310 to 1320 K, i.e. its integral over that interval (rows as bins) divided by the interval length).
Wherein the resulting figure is 0.97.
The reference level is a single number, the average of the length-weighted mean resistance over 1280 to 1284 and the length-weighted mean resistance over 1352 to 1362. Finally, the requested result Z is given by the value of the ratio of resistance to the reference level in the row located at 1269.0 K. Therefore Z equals 1.01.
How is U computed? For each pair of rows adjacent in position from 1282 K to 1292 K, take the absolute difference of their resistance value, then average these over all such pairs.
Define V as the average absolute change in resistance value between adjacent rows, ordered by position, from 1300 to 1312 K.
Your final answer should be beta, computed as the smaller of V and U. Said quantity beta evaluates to 0.06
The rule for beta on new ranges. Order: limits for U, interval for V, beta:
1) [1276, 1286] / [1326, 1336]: 0.09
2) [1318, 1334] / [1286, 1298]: 0.07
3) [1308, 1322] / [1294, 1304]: 0.04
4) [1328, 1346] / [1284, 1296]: 0.09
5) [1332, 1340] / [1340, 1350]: 0.08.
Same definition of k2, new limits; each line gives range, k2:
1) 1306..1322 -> 1.51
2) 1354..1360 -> 1.80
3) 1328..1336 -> 1.69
